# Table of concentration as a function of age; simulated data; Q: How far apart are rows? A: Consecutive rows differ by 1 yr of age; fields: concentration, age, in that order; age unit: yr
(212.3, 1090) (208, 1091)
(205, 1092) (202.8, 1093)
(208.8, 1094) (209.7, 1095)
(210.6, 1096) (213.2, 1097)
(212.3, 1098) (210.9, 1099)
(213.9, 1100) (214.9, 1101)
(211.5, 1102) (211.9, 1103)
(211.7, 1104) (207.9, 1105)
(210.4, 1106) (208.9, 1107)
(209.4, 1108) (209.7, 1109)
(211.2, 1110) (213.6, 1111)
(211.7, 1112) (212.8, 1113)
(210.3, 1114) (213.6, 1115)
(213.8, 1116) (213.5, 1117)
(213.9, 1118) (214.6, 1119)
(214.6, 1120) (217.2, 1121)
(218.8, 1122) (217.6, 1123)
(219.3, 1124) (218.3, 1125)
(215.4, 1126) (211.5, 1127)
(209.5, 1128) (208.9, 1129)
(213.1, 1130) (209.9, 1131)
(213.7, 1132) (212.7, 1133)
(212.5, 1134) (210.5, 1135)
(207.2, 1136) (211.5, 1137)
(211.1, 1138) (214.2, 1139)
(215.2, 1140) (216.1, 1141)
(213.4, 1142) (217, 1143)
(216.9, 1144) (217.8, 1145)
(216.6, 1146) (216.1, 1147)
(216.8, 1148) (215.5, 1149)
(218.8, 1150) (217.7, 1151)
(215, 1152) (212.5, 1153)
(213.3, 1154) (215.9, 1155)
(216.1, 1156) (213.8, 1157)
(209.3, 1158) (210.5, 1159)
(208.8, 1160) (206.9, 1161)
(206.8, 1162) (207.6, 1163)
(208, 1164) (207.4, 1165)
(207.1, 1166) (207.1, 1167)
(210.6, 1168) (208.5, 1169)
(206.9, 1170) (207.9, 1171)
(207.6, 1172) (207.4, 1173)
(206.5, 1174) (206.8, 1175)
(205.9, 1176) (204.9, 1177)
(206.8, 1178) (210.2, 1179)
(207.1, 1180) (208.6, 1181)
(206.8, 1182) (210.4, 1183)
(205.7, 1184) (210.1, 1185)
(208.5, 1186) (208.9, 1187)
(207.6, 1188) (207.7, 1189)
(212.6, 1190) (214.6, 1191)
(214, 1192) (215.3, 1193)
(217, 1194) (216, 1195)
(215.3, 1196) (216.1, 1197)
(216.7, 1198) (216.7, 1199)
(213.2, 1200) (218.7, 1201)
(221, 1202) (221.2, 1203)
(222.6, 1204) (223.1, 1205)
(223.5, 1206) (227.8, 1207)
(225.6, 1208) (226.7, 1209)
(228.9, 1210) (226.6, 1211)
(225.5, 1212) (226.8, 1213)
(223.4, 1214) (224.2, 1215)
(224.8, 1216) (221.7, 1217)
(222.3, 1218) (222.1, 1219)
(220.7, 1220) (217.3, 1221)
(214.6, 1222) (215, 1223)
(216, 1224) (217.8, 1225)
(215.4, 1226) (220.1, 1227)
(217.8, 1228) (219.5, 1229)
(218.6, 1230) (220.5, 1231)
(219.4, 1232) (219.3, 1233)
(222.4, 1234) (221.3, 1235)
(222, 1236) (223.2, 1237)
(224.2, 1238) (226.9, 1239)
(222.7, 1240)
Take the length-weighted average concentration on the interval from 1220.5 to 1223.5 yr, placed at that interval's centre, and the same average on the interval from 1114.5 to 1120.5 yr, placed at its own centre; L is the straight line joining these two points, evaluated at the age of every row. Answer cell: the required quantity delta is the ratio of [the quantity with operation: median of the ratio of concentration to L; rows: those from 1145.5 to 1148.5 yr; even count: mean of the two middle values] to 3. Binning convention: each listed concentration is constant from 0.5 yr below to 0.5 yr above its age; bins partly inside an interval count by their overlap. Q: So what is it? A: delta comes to 0.337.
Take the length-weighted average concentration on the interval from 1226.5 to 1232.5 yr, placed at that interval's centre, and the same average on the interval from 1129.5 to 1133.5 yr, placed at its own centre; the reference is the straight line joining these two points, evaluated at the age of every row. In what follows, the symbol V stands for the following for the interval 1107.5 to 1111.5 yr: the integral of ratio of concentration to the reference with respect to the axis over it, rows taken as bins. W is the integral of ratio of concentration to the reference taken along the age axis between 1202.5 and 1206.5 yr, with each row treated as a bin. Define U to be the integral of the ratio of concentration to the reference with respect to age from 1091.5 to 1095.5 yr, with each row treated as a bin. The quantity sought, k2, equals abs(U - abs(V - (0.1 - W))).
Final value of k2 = 4.06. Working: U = 3.941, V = 4.00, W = 4.09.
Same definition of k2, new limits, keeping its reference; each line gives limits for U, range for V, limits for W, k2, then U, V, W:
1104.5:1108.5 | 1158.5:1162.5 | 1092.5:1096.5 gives 3.78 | 3.973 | 3.89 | 3.97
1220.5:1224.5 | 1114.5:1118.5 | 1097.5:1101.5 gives 4.06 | 3.943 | 4.05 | 4.06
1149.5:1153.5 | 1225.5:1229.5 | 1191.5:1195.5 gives 3.82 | 4.042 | 3.98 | 3.98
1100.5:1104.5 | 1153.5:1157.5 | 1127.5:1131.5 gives 3.84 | 4.042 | 4.01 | 3.96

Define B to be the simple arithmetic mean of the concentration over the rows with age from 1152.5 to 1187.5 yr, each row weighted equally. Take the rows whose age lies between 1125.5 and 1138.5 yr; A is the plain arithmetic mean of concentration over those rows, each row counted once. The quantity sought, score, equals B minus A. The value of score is -3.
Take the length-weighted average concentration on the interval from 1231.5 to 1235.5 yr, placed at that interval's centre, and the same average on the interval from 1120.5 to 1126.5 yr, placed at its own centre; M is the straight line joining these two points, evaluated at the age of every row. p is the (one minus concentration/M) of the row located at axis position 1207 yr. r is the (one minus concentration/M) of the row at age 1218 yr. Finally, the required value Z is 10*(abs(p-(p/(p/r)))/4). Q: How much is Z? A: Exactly 0.066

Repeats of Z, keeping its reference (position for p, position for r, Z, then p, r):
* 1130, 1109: 0.033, 0.022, 0.0354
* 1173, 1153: 0.064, 0.053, 0.0276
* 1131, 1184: 0.063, 0.037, 0.0621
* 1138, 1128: 0.015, 0.032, 0.0385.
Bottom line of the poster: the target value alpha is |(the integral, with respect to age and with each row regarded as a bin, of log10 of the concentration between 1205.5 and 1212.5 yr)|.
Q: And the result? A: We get 16.5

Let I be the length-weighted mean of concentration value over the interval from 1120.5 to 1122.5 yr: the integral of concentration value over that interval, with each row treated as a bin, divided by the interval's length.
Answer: 218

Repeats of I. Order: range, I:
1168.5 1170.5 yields 208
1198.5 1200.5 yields 215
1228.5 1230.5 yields 219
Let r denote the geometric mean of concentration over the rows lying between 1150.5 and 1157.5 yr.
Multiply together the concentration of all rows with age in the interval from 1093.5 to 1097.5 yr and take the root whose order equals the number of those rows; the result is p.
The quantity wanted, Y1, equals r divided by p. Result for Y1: 1.02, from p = 211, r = 215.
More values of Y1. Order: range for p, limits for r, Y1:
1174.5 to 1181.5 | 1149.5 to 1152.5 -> 1.05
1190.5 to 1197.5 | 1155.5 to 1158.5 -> 0.99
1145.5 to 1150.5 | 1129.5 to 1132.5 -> 0.98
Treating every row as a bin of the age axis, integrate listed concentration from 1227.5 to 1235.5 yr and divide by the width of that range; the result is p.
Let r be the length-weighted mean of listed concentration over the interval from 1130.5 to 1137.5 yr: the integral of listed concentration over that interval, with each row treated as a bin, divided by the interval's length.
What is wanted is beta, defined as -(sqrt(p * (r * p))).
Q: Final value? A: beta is -3195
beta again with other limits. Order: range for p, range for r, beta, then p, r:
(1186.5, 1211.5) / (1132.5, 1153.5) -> -3197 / 218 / 215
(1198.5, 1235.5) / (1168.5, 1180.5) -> -3183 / 221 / 207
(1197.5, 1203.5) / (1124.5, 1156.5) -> -3188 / 218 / 214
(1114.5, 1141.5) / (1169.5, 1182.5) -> -3075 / 214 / 207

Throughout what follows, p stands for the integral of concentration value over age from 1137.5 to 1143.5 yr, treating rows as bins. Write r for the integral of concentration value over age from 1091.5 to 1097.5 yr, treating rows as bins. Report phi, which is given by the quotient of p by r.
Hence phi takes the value 1.03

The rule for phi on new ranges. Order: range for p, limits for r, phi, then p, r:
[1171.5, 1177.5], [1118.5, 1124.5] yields 0.95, 1239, 1302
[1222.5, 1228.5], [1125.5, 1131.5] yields 1.03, 1302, 1268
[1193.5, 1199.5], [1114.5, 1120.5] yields 1.01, 1298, 1284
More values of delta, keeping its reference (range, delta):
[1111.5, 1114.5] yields 0.330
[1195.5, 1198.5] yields 0.335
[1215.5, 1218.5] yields 0.344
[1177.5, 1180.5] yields 0.321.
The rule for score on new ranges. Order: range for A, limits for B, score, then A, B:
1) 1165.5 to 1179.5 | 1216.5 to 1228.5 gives 11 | 207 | 218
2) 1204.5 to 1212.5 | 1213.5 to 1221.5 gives -4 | 226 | 222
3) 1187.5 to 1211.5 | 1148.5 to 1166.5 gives -7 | 219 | 212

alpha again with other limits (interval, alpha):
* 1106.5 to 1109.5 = 7.0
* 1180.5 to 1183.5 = 7.0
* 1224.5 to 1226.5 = 4.7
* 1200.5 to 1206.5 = 14.1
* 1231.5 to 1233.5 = 4.7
